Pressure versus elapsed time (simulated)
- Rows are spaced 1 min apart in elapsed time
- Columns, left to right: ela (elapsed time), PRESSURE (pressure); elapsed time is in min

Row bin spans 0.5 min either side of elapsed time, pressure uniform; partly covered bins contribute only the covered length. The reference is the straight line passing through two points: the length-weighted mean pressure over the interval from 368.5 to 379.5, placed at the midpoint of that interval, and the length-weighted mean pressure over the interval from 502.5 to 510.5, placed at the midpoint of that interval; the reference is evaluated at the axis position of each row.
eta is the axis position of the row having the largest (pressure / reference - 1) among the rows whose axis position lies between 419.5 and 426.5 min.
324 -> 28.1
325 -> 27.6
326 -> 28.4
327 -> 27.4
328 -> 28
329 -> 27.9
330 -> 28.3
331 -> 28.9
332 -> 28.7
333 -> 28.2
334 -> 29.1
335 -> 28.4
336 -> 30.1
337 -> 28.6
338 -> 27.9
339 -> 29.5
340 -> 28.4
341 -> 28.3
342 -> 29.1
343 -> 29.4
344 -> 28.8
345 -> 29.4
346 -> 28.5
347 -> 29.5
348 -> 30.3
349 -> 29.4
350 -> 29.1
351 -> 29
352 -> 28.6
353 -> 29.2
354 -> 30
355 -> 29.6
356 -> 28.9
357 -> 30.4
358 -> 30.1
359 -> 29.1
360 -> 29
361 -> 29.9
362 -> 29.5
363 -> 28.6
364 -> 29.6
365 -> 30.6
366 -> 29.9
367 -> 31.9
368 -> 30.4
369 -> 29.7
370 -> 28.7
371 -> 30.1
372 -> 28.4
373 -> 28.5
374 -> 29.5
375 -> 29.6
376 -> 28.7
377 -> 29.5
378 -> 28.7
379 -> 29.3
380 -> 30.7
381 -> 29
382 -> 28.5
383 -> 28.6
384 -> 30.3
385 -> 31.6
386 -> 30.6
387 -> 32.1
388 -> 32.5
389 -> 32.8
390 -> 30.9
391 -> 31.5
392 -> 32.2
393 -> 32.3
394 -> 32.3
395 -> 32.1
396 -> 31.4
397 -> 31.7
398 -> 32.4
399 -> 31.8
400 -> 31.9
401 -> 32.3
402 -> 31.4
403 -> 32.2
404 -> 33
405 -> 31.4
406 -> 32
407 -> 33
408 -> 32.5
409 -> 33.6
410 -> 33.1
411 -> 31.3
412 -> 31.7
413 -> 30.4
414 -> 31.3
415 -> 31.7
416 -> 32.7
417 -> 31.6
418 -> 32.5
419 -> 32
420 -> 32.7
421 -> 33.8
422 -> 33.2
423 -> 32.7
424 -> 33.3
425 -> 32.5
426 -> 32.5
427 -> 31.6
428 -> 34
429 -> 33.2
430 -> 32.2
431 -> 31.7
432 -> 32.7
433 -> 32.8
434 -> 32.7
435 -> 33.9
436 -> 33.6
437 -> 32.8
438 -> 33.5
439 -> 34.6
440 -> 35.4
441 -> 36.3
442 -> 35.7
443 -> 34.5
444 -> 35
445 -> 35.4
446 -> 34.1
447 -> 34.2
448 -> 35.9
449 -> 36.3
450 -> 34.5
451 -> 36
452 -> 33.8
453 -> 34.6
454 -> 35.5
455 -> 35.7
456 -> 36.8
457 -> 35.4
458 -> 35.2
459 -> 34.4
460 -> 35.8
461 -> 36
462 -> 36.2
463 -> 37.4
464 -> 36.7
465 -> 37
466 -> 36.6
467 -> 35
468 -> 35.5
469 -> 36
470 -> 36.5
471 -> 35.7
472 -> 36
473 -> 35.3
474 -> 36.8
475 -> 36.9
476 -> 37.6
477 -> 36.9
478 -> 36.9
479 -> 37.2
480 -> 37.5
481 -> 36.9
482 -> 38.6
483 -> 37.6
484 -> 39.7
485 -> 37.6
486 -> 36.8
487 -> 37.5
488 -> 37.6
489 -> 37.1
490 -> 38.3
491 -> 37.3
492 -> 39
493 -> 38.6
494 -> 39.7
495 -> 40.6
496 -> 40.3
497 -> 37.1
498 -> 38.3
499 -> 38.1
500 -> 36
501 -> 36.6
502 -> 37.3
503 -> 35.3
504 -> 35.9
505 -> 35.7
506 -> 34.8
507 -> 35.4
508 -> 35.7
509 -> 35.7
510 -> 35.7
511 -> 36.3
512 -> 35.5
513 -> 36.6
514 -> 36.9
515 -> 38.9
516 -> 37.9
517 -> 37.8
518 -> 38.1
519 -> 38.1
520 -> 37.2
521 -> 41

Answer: 421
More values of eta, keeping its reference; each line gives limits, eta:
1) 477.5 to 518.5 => 495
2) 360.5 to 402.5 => 367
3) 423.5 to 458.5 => 441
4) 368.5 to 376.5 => 371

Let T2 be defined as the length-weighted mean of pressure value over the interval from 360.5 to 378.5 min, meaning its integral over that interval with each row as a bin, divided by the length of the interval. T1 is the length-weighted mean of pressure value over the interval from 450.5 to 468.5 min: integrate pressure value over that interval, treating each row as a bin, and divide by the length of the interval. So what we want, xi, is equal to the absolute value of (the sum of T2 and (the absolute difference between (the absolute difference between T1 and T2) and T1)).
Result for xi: 59.1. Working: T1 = 35.8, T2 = 29.5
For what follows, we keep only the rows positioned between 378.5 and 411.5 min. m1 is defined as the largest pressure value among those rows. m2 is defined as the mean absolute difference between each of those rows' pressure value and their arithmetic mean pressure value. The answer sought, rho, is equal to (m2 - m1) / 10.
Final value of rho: -3.3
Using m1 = 33.6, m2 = 0.95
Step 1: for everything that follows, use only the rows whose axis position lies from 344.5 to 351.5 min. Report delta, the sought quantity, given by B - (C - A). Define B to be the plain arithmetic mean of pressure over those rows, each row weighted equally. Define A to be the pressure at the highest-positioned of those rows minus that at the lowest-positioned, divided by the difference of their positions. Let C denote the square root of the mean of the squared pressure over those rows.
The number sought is -0.07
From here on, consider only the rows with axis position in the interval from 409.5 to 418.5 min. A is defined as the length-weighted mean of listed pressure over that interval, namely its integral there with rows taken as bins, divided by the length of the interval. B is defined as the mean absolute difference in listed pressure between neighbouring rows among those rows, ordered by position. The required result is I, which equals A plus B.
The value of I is 32.8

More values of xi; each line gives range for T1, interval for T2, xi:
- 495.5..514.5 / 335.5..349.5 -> 58.2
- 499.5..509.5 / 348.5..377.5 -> 59.0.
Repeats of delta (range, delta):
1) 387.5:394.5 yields -0.04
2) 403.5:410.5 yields 0.01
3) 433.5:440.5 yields 0.44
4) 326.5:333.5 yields 0.13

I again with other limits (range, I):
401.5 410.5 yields 33.3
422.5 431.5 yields 33.5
